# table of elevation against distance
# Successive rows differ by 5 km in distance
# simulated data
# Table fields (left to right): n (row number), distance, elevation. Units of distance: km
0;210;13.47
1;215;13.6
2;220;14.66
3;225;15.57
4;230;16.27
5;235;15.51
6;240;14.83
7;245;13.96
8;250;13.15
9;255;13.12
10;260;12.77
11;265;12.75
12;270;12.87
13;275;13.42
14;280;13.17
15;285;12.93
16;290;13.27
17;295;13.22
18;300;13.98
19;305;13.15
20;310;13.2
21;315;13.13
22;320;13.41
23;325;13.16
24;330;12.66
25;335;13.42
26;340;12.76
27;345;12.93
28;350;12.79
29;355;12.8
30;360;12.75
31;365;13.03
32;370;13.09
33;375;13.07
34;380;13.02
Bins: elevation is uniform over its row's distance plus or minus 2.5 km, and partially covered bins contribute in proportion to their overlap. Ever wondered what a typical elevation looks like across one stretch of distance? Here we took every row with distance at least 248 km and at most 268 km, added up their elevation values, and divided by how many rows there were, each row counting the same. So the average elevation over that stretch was 12.9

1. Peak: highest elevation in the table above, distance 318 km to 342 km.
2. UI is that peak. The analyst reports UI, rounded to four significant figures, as 13.42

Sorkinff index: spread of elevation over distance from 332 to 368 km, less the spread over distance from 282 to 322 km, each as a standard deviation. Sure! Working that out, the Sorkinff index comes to -0.07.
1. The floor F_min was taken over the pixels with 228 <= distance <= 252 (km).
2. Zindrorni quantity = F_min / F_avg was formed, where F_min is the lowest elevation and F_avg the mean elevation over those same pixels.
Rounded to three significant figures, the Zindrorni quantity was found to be 0.892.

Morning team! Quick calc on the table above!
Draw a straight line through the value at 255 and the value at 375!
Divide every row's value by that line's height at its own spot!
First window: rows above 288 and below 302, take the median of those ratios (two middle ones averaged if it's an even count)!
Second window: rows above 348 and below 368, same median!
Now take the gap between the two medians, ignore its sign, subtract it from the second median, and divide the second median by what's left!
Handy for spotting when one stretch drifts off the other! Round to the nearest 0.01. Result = 1.04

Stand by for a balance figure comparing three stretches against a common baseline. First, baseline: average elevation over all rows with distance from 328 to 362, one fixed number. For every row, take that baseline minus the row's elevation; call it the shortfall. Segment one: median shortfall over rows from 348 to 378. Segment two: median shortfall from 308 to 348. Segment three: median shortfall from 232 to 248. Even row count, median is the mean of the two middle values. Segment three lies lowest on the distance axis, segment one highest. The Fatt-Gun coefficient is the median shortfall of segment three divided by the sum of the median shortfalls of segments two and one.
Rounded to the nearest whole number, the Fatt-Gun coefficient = 6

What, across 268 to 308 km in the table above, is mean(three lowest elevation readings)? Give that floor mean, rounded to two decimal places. 12.98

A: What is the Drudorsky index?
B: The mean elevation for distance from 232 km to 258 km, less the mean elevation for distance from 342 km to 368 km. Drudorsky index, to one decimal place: 1.3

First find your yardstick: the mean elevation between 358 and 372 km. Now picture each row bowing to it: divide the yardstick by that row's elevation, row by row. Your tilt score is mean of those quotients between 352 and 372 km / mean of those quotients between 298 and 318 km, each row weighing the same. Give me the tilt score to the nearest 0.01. 1.03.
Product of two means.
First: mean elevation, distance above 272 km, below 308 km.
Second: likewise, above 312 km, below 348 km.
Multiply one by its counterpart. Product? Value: 174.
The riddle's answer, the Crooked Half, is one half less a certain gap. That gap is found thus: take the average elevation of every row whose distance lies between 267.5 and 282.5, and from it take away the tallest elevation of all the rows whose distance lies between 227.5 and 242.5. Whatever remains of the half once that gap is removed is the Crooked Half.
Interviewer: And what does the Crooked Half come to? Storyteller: 3.62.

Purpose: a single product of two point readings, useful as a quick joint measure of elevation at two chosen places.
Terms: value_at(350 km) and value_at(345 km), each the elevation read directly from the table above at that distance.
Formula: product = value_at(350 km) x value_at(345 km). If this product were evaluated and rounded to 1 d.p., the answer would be 165.4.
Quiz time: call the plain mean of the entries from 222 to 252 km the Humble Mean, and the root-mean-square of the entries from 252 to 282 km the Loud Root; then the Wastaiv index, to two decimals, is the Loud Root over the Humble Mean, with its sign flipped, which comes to -0.87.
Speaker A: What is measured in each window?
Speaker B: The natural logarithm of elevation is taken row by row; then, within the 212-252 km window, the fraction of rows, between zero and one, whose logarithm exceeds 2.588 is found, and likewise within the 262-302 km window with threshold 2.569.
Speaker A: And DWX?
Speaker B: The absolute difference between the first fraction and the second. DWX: 0.25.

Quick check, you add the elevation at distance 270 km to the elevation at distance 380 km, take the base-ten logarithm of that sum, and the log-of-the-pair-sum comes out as 1.41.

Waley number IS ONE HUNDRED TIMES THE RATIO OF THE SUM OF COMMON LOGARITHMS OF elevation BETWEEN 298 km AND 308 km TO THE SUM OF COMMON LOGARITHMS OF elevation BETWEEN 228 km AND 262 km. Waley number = 28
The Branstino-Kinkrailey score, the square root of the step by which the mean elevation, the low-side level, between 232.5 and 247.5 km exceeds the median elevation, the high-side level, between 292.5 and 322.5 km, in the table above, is 1.2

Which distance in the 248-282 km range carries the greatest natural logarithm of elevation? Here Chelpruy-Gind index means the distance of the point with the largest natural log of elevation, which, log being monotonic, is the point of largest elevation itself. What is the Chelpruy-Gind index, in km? 275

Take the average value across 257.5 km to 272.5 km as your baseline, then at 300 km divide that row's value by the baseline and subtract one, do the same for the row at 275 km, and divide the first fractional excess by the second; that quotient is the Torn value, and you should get 1.9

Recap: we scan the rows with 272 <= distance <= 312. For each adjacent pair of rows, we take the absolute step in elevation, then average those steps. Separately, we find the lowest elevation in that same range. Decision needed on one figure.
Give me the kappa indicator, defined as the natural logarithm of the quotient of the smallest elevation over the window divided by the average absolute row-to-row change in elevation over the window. 3.58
